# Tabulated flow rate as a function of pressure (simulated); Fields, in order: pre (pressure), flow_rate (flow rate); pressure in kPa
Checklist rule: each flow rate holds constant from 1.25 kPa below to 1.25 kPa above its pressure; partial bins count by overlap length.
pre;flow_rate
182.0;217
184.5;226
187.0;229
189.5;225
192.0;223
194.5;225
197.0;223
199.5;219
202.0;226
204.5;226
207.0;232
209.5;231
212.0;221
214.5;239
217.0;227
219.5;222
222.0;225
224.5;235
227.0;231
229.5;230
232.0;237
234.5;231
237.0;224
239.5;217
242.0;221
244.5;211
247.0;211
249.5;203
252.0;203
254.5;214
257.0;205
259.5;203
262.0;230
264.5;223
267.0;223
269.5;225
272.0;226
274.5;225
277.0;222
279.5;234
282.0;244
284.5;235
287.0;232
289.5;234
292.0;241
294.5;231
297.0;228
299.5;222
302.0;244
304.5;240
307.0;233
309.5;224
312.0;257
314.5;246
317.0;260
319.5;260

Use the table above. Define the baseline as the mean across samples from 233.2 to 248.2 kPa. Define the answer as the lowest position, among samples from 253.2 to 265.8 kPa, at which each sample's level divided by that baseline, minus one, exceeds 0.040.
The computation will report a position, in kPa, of 262.0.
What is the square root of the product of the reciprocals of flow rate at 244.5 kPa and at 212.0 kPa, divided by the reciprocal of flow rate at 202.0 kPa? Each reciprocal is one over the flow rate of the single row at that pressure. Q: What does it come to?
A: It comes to 1.05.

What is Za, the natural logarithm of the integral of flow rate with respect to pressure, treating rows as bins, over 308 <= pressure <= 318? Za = 7.81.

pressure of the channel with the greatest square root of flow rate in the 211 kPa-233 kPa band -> 214.5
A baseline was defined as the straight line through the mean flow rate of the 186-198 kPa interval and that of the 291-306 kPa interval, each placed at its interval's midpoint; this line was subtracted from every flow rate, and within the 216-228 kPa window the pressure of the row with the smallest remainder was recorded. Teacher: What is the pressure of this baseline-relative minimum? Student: 219.5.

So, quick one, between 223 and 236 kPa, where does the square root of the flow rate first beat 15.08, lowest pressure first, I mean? 224.5 kPa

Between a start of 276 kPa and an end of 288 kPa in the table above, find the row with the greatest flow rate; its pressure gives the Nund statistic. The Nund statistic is 282.0 kPa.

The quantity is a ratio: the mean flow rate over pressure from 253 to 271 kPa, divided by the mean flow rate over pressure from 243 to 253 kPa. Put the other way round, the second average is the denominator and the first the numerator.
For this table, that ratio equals 1.05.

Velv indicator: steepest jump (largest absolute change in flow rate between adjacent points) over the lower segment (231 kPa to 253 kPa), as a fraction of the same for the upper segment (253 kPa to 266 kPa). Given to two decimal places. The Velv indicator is 0.37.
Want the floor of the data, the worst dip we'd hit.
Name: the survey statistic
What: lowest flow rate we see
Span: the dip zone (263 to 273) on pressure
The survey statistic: 223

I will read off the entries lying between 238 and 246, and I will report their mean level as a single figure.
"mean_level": 216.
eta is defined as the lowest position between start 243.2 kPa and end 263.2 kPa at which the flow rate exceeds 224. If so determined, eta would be 262.0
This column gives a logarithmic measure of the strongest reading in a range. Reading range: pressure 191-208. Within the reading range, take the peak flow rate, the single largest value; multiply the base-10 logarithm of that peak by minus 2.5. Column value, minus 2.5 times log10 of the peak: -5.91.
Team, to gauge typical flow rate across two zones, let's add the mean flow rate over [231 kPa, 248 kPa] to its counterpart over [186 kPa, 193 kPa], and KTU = 447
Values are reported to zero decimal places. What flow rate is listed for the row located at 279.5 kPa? 234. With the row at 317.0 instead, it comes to 260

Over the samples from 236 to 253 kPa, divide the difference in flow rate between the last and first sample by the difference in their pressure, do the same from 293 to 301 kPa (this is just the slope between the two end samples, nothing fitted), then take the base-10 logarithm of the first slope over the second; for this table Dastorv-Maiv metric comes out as -0.11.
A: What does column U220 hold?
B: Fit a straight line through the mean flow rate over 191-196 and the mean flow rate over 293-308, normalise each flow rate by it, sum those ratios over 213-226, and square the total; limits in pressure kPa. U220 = 26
